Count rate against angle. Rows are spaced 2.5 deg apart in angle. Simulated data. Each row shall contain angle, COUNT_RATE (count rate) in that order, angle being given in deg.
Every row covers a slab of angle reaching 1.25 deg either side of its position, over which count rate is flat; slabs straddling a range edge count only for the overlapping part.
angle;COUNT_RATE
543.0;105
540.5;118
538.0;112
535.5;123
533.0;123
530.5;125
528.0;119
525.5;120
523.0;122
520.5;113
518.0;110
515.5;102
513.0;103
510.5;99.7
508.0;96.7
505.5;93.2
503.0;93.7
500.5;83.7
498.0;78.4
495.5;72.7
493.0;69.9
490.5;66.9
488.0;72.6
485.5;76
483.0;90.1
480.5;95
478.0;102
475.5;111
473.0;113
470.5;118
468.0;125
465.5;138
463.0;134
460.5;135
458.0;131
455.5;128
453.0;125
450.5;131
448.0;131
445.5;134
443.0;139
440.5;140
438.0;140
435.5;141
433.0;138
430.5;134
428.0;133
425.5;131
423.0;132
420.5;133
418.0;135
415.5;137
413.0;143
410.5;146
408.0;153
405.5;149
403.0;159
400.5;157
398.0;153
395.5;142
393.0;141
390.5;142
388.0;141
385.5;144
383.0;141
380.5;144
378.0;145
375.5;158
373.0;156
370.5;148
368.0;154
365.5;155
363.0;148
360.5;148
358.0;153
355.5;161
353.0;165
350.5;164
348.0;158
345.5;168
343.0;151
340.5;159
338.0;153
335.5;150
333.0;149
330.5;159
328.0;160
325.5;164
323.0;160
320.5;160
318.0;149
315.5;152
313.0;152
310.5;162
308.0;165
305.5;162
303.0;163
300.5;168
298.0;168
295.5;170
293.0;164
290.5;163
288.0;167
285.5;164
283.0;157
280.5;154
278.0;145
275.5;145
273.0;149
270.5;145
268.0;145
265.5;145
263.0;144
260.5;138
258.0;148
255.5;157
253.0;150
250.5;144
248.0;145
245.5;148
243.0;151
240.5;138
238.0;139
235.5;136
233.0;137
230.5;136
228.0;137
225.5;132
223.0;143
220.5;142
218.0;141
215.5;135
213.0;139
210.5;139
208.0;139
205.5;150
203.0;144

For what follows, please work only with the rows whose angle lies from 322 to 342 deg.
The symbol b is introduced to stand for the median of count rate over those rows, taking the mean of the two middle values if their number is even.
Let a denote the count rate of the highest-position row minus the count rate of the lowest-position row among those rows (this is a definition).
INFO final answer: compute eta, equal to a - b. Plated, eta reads -160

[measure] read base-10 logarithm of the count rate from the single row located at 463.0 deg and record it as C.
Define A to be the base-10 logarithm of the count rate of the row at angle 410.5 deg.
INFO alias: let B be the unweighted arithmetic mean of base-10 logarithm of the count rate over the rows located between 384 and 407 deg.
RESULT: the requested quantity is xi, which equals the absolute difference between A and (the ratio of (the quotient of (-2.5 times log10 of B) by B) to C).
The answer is 2.35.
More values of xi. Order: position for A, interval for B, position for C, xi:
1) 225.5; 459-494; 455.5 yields 2.30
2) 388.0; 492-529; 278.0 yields 2.32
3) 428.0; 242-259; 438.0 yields 2.30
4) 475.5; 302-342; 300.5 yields 2.22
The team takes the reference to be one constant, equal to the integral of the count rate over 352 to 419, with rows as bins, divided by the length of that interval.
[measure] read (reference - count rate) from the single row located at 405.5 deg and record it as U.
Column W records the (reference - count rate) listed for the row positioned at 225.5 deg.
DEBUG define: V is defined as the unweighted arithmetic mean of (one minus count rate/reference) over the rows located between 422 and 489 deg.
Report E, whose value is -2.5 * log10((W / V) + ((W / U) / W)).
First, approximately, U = 0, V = 0.17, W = 17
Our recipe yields -4.9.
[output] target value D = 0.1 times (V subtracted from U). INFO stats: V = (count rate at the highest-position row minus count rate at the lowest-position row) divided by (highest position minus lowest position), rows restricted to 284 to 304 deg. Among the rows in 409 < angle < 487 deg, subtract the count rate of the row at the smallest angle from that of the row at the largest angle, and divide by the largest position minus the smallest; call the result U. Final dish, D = -0.09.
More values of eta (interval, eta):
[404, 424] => -157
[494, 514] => -63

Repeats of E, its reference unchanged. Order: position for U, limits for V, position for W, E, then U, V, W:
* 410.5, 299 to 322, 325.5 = -5.8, 3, -0.07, -15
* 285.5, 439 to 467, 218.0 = -4.7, -15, 0.10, 8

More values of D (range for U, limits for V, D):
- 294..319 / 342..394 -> -0.07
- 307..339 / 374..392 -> 0.07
